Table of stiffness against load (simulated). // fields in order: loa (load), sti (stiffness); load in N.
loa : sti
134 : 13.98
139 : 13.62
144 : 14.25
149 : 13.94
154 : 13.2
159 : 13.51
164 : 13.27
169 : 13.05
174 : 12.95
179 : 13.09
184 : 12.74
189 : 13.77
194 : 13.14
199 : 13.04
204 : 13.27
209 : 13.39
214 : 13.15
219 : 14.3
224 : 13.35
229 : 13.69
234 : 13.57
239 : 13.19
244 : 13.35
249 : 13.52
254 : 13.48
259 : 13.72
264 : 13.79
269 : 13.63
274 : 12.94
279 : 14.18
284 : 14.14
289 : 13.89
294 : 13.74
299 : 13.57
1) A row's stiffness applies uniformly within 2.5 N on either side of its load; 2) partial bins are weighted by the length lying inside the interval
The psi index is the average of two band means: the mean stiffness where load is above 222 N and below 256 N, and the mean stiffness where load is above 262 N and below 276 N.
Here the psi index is 13.5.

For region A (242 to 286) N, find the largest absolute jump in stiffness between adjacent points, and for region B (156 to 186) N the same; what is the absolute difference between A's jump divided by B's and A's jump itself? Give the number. 2.3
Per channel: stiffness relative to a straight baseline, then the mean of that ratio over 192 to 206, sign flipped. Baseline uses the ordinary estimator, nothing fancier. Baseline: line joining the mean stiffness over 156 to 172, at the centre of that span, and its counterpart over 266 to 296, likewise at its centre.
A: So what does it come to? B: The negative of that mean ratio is -0.98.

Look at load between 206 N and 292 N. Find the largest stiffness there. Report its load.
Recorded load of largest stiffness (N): 219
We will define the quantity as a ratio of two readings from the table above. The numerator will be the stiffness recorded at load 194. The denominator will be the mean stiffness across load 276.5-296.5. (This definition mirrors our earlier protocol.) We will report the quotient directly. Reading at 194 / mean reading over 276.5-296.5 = 0.94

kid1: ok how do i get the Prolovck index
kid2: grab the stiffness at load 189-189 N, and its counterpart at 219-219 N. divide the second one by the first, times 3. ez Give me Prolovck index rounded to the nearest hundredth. 3.12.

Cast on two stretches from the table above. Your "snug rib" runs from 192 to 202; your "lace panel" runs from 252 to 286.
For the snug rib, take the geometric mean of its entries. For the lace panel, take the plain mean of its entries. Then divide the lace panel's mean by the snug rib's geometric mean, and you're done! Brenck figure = 1.05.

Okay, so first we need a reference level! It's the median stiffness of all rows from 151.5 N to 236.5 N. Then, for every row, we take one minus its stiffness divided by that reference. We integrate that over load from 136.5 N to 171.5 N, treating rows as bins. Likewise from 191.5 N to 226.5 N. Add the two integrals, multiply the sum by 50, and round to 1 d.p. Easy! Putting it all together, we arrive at -50.9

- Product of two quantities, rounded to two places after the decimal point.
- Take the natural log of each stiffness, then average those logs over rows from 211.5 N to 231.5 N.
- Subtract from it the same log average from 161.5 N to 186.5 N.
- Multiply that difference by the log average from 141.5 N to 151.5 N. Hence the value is 0.12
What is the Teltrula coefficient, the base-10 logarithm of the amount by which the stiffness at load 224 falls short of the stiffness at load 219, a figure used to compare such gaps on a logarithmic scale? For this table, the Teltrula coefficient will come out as 0.0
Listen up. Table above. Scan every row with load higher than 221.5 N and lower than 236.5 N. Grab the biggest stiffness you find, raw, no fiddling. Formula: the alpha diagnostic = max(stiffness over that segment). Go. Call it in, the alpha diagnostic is 13.69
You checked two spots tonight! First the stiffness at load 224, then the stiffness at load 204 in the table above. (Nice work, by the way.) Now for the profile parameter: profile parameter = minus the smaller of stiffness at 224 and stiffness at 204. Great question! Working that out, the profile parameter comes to -13.3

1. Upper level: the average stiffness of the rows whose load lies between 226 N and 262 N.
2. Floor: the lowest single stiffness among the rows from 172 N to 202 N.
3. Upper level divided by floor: 1.060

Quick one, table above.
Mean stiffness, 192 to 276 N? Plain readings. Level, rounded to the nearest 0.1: 13.4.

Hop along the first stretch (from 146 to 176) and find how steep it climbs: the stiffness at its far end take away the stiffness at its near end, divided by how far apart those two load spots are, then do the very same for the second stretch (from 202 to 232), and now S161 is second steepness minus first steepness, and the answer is 0.06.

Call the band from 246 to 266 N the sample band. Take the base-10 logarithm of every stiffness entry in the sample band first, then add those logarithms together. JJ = 4.54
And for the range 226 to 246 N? 4.51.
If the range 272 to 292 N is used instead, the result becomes 4.56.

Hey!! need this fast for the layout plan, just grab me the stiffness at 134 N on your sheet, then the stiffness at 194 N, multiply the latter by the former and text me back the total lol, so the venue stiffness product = 184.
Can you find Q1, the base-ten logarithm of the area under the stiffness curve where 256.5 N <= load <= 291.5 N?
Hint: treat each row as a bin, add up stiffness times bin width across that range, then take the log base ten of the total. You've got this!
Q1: 2.68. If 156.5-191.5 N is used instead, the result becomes 2.66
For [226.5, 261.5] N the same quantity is 2.67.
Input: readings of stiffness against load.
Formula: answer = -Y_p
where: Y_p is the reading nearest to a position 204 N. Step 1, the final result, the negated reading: -13.27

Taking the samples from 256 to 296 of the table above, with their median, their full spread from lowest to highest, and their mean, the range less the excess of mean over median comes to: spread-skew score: 1.25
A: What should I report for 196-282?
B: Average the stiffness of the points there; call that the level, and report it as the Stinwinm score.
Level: 13.5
